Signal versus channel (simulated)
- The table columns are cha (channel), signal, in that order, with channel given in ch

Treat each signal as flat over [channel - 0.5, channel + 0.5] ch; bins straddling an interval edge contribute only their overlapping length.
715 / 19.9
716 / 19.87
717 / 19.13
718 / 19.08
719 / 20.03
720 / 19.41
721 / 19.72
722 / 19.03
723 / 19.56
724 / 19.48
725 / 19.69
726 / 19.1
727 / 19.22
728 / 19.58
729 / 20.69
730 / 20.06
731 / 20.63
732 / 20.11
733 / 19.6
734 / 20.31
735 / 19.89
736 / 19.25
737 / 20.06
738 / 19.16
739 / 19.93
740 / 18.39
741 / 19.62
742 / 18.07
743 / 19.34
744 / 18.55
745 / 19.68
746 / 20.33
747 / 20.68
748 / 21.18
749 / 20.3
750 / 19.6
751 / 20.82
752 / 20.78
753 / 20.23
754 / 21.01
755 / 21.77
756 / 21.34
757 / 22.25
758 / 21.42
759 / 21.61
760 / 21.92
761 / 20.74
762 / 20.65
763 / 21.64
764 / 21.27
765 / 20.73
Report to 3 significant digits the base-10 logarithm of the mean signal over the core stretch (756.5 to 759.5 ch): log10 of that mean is 1.34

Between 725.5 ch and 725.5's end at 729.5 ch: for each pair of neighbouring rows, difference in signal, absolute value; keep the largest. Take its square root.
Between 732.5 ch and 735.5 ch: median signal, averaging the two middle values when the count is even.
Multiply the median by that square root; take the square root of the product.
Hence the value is 4.6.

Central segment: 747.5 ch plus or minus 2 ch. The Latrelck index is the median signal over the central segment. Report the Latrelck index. 20.5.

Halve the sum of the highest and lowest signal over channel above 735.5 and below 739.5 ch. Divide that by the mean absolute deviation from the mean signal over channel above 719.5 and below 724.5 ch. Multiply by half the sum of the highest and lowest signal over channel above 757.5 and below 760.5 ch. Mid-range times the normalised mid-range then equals 2414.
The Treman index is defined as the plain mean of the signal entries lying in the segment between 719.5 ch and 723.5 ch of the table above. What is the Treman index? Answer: 19.4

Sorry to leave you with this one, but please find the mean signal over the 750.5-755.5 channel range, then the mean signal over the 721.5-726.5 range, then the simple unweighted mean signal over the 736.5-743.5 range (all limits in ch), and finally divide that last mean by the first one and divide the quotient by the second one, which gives 0.047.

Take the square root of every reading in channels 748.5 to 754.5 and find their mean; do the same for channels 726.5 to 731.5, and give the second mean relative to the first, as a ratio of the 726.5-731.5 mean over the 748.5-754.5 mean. 0.99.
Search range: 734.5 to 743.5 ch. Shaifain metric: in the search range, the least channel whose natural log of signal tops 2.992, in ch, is 737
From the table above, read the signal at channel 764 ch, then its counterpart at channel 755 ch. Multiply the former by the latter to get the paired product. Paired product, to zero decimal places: 463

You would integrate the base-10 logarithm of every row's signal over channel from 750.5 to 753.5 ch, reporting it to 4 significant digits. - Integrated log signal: 3.942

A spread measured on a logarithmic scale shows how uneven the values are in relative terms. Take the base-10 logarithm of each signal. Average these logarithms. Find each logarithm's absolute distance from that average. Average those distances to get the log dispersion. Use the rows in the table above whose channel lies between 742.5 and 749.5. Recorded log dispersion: 0.0153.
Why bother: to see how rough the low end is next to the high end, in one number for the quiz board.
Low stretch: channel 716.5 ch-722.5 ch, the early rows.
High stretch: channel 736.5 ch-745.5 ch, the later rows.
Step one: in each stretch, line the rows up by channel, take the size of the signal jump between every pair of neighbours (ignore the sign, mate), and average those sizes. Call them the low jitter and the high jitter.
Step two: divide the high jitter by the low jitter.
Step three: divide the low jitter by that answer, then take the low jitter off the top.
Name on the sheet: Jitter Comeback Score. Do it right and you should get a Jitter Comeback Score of -0.28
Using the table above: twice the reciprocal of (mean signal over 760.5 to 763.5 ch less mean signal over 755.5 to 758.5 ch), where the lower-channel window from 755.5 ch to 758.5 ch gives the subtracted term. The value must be -3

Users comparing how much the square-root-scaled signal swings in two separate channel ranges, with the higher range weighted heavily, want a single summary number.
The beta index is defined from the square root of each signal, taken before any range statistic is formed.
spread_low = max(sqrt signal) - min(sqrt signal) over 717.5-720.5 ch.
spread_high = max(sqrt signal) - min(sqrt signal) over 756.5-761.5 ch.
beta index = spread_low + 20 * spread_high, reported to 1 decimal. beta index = 3.4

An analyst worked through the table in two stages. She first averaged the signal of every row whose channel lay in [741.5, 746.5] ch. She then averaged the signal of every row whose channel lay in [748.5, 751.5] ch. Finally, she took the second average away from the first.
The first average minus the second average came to -1.0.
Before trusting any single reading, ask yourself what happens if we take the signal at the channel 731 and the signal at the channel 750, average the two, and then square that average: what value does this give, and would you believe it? 405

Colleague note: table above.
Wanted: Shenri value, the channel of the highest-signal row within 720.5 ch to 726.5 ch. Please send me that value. 721 ch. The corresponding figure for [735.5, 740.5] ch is 737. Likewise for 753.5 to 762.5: 757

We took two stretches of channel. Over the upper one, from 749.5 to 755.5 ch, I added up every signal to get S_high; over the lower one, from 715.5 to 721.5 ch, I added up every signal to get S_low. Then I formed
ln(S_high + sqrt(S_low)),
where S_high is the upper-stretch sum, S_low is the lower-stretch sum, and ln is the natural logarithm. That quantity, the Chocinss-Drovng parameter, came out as 4.91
